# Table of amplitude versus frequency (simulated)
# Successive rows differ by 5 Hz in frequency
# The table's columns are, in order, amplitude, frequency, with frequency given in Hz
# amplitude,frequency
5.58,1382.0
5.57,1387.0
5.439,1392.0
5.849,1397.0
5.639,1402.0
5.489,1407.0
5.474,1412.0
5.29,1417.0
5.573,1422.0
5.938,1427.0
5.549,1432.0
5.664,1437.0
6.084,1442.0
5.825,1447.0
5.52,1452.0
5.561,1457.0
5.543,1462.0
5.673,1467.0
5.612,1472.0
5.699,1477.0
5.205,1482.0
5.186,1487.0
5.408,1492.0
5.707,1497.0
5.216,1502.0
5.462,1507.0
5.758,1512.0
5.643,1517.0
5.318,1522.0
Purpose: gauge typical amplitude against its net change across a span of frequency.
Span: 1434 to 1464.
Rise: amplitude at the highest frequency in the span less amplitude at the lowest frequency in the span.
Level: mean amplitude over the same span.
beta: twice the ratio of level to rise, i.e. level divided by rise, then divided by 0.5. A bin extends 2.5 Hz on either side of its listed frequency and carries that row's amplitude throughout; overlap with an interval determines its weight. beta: -94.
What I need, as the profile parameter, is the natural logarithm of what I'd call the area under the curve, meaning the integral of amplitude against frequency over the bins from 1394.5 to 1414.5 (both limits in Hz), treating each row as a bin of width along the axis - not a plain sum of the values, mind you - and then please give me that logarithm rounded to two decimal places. 4.72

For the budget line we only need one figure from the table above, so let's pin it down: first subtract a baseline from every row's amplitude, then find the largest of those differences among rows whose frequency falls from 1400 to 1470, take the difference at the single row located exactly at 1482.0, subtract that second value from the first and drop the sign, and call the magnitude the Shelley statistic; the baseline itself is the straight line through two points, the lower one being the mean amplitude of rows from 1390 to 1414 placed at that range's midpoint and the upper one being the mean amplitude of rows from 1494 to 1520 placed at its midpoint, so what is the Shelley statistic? 0.87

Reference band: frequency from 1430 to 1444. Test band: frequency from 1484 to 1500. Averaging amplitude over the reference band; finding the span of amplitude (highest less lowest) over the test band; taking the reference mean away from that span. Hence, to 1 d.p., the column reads -5.2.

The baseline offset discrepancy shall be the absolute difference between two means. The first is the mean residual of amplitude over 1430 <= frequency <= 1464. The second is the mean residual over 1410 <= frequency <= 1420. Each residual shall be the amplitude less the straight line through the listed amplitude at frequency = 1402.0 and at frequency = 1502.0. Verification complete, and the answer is 0.43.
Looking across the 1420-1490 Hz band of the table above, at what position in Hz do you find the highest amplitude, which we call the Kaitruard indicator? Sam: 1442.0 Hz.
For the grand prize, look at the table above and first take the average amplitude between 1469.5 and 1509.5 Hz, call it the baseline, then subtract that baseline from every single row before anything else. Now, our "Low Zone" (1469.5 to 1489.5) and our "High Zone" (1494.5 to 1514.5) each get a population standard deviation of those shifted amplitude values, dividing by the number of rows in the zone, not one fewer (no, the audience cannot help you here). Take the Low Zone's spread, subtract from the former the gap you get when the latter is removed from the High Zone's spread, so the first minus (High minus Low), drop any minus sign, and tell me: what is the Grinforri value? 0.25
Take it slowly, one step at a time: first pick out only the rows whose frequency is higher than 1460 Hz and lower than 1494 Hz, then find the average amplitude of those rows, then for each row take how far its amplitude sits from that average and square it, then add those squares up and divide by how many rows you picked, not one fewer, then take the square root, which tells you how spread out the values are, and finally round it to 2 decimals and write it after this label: 0.20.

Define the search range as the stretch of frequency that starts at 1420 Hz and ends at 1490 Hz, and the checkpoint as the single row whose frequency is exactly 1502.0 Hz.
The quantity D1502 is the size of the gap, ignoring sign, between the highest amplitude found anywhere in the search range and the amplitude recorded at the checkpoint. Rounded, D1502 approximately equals 0.9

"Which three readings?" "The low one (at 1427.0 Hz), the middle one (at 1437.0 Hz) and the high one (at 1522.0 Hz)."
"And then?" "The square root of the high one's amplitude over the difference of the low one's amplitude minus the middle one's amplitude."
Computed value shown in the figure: 4.4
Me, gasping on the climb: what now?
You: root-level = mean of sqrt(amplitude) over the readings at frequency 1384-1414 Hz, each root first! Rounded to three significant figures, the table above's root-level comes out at 2.36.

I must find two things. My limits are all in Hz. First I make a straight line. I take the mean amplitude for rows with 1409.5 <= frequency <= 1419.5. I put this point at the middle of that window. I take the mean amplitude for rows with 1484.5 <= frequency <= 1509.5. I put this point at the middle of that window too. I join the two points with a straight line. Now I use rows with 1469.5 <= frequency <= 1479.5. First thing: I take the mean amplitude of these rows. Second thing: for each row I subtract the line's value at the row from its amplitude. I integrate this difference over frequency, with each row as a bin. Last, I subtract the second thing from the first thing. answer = 3.0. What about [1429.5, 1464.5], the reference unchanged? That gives -4.5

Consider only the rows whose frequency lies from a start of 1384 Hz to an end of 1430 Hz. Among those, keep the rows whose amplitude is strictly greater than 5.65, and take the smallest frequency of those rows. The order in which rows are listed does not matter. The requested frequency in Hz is 1397.0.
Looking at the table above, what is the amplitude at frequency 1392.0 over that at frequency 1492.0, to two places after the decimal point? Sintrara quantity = 1.01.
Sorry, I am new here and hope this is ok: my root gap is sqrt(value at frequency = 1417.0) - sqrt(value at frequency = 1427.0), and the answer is -0.14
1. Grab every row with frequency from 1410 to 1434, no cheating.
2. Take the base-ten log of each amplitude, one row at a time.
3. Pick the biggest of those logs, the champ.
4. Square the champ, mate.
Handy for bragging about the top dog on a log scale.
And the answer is 0.599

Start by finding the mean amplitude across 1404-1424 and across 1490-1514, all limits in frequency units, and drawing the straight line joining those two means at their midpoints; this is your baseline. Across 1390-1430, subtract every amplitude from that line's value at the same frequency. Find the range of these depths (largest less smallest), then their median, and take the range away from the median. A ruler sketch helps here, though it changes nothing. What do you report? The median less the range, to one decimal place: -0.7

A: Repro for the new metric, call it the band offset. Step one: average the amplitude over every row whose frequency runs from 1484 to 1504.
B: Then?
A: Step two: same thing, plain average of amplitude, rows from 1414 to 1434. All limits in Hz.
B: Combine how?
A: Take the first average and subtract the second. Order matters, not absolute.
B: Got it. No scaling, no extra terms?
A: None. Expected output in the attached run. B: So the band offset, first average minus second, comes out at -0.21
